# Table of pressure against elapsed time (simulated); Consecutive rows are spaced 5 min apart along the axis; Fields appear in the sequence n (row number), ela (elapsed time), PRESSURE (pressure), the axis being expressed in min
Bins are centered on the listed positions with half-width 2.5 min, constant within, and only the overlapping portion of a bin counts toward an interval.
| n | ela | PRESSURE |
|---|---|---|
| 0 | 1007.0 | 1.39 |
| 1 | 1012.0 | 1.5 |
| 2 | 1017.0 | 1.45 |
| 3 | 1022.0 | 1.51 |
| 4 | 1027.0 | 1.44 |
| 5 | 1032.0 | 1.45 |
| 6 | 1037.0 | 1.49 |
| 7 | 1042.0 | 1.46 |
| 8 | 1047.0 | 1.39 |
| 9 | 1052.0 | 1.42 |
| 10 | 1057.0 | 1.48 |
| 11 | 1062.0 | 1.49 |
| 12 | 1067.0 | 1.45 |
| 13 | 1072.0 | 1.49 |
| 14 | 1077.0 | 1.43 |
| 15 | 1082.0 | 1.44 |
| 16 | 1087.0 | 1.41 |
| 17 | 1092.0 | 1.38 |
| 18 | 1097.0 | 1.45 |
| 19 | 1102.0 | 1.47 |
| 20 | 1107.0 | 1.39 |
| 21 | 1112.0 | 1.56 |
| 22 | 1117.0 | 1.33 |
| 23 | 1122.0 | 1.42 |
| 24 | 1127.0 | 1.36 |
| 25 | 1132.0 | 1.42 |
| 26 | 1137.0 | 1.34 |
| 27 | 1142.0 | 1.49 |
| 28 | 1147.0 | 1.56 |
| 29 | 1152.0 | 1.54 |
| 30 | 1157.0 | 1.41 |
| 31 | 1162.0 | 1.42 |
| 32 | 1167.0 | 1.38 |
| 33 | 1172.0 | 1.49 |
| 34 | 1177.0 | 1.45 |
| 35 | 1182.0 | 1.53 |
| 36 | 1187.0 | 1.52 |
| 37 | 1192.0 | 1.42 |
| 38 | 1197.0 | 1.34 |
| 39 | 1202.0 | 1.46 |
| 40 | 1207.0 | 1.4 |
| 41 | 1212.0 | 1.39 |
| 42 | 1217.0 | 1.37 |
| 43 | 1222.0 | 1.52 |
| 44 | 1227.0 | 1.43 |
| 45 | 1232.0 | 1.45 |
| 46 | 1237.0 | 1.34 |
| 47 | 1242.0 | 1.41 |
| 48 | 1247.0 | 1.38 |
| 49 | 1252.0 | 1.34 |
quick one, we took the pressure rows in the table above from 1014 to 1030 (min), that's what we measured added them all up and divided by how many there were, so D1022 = 1.467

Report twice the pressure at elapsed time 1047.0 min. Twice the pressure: 2.78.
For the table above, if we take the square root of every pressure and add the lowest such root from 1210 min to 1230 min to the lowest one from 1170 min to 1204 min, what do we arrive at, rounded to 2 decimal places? 2.33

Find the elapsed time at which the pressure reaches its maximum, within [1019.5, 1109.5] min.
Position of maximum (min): 1022.0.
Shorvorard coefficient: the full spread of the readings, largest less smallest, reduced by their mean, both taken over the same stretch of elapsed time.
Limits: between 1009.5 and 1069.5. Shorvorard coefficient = -1.34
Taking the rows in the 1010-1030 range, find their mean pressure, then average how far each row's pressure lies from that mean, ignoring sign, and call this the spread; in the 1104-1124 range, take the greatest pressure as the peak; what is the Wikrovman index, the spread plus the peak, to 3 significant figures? 1.59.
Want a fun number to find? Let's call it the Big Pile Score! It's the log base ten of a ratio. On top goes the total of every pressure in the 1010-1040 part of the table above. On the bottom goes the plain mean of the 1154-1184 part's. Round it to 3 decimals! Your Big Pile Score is 0.786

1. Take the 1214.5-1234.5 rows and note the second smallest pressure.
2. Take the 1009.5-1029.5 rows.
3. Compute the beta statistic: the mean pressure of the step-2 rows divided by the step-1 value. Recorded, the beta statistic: 1.03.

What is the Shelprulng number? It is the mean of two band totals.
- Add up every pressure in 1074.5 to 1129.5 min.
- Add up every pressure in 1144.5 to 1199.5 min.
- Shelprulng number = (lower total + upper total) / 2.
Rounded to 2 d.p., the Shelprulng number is 15.85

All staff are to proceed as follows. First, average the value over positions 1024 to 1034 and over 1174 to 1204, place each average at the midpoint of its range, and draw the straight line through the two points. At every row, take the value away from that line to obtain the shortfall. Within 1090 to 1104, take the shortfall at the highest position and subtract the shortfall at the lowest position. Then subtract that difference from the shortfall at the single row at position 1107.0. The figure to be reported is 0.15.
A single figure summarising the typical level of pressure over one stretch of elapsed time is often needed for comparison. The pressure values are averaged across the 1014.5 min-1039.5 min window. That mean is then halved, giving 0.734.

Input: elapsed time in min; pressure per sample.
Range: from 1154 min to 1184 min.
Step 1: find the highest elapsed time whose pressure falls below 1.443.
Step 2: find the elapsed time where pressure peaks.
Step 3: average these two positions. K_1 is 1174.5 min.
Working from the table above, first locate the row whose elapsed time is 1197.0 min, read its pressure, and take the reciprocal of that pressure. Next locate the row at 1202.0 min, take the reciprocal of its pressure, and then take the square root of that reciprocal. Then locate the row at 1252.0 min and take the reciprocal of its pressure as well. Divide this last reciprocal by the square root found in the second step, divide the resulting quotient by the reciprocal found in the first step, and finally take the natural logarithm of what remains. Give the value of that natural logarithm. 0.189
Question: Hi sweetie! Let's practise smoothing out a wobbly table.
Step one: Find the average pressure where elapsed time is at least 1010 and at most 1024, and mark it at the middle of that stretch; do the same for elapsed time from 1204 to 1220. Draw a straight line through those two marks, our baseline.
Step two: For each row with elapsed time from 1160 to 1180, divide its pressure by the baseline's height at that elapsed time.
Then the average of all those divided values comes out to 1.02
